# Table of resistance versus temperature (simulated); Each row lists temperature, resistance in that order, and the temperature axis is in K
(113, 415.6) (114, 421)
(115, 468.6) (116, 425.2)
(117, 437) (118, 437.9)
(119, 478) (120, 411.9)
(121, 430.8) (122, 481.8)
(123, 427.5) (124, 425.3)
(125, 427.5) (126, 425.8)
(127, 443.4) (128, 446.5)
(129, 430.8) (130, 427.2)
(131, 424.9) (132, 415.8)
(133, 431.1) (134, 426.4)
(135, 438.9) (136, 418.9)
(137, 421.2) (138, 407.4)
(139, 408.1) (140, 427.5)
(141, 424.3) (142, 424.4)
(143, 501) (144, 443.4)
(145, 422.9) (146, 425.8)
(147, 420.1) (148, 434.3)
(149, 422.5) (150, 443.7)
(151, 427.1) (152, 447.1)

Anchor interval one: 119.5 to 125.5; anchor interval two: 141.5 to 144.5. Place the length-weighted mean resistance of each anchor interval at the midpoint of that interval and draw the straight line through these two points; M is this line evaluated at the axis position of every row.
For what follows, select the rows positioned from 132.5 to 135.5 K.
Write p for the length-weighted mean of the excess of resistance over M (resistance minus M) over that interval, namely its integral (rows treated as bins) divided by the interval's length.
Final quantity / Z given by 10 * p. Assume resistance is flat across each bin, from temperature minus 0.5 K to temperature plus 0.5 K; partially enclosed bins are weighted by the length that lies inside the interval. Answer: -144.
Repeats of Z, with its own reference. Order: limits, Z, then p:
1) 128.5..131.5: -146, -15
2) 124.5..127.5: -57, -6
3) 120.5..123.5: 131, 13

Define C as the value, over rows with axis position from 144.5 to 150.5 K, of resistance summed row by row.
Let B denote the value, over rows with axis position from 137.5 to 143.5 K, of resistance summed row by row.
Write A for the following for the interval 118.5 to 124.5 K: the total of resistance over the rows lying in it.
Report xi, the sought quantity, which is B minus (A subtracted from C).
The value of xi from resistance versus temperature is 2679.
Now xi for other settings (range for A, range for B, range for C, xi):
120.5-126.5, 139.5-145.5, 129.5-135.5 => 2698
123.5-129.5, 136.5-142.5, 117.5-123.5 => 2444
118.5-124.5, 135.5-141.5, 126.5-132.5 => 2574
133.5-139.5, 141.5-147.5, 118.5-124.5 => 2503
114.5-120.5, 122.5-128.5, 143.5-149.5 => 2686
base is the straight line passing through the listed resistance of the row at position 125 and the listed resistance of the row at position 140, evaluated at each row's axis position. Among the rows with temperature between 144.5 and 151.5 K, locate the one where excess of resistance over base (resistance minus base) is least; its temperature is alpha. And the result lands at 147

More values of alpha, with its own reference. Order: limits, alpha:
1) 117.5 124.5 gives 120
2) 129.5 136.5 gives 132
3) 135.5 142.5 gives 138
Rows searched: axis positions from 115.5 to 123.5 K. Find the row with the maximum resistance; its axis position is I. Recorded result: 122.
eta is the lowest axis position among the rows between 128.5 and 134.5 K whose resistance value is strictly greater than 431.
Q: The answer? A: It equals 133 K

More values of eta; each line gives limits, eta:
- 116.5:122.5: 117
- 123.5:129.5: 127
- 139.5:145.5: 143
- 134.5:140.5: 135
